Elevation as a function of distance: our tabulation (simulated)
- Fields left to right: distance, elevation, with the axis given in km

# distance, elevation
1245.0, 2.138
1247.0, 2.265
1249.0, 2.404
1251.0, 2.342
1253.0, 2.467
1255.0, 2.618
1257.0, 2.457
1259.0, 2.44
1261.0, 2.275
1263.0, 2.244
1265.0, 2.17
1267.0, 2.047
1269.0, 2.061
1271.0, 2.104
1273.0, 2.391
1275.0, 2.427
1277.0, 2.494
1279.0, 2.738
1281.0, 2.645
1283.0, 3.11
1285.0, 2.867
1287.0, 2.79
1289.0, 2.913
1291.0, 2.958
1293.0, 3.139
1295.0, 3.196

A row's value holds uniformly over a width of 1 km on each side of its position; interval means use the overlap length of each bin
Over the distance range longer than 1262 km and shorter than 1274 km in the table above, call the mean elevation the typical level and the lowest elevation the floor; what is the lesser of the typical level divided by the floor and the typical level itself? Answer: 1.06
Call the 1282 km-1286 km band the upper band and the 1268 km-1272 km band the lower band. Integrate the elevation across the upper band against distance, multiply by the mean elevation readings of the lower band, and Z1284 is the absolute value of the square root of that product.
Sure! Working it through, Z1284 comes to 4.99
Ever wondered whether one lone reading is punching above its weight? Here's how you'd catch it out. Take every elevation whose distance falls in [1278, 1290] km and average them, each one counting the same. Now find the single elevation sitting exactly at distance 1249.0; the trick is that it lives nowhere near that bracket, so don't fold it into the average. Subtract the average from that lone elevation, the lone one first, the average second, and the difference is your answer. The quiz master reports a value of -0.4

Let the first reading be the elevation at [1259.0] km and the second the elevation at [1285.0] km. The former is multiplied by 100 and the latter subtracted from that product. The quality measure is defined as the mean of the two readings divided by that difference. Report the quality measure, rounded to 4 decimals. 0.0110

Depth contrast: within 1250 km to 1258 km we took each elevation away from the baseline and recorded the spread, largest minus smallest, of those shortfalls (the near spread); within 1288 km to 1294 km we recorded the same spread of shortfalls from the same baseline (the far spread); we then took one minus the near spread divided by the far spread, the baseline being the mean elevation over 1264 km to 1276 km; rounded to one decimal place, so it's -0.2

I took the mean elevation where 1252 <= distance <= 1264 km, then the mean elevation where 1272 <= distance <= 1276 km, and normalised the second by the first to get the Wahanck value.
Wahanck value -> 1.00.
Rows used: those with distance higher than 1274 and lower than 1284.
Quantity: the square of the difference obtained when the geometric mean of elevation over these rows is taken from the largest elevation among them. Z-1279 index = 0.191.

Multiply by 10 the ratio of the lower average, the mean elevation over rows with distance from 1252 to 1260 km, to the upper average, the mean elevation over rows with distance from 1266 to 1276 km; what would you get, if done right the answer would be 11.3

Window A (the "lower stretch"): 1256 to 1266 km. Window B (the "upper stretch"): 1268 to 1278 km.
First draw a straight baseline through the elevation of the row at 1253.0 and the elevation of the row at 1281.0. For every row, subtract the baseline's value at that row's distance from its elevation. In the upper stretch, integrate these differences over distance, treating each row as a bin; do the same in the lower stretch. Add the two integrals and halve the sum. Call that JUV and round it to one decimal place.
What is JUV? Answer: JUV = -2.5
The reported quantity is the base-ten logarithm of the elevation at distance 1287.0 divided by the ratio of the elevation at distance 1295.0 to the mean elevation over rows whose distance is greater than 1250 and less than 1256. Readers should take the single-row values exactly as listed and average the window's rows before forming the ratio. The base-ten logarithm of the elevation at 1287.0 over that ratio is 0.33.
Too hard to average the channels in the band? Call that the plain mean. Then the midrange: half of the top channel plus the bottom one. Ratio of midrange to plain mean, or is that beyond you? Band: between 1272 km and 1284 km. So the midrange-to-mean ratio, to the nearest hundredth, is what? 1.04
